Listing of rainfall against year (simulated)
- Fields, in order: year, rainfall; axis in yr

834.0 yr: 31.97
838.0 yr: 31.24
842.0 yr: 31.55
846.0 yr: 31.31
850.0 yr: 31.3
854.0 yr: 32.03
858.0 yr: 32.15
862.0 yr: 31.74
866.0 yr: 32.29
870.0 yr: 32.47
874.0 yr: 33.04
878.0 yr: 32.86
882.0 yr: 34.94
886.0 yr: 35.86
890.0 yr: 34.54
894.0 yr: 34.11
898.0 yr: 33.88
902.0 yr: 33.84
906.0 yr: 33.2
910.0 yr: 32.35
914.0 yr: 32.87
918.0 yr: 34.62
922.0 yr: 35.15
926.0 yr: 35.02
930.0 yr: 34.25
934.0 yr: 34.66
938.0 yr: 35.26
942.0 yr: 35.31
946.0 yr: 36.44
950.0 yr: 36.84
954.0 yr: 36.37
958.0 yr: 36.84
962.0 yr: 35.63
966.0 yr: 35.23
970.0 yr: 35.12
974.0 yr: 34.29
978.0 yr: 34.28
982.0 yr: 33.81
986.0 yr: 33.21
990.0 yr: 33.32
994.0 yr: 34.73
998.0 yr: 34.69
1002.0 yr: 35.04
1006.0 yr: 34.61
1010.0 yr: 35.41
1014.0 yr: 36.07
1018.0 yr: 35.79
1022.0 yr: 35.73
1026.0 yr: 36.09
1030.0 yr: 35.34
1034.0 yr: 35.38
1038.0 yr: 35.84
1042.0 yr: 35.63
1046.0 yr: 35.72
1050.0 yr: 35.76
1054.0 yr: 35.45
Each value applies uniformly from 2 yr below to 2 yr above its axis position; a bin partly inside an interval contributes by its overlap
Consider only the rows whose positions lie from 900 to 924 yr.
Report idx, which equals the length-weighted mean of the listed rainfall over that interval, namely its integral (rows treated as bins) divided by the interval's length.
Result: 33.7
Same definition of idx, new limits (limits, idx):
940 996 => 35.1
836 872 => 31.8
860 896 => 33.5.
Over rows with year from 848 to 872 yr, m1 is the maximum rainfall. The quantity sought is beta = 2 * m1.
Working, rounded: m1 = 32.47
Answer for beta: 64.9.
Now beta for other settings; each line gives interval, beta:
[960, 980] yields 71.3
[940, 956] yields 73.7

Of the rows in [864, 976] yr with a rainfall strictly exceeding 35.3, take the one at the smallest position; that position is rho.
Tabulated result 886.0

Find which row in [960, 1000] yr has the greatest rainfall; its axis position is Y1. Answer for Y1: 962.0 yr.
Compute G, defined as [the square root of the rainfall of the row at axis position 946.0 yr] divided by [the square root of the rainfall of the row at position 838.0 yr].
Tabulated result 1.08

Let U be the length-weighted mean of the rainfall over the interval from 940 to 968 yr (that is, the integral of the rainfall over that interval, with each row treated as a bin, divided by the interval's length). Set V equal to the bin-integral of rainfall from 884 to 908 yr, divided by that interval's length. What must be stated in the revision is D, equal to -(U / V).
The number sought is -1.05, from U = 36.1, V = 34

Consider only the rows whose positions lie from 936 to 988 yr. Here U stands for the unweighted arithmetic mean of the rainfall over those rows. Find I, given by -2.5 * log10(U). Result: -3.87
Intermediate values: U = 35.3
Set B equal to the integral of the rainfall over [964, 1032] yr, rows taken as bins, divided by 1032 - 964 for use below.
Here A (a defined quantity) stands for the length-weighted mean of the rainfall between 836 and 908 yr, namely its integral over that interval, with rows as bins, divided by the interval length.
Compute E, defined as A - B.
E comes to -2.0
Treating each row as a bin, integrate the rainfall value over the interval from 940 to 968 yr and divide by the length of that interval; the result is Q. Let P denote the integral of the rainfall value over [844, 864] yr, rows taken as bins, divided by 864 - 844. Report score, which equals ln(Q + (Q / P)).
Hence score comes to 3.62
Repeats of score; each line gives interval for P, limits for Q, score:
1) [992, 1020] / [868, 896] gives 3.55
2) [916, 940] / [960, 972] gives 3.59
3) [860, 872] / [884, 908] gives 3.56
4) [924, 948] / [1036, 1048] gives 3.60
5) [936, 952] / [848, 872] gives 3.49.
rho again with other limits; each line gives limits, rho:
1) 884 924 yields 886.0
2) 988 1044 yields 1010.0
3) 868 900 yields 886.0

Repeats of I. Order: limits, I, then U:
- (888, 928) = -3.83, 34.0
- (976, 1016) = -3.85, 34.5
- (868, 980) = -3.85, 34.6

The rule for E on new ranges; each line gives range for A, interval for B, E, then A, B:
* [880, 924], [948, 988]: -1.0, 34.1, 35.2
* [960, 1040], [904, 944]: 0.7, 35.0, 34.3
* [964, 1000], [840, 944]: 0.8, 34.3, 33.5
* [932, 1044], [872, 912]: 1.4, 35.2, 33.9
